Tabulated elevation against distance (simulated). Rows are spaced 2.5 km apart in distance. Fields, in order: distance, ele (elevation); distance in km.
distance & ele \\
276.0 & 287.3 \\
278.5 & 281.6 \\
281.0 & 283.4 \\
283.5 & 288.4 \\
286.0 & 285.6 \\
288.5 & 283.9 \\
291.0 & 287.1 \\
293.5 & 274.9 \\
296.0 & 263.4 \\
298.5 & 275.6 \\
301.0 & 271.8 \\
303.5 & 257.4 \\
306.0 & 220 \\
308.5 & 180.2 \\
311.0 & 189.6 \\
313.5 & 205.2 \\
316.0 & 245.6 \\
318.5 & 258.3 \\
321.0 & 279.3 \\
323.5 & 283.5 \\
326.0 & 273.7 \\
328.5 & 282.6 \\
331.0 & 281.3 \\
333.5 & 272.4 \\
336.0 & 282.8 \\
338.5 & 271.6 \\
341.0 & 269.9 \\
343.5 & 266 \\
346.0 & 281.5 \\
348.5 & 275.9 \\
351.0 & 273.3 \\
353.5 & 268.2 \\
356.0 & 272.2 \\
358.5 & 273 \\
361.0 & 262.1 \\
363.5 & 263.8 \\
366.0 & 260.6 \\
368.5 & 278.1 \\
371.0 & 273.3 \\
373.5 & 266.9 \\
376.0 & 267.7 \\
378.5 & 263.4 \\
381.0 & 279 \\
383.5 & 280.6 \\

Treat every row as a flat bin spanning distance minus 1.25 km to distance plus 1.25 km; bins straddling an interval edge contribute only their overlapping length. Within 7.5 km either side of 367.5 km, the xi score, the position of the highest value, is 368.5 km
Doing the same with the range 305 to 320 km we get 318.5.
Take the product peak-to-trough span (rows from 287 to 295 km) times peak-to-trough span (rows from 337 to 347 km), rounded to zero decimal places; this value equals 189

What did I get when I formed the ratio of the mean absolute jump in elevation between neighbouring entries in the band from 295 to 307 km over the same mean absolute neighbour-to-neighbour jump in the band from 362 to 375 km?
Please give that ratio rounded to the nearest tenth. 2.1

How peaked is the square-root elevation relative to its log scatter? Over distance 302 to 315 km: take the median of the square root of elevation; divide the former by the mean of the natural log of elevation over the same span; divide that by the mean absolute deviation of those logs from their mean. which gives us 26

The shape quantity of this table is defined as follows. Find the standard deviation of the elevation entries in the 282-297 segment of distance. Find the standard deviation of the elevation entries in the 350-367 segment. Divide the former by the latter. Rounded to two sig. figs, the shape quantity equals 1.8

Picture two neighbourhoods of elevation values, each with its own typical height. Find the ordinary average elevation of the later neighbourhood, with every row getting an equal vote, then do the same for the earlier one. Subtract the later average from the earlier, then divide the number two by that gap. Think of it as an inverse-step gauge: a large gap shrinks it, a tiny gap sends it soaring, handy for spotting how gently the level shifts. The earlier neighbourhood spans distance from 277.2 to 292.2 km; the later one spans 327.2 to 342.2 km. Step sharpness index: 0.24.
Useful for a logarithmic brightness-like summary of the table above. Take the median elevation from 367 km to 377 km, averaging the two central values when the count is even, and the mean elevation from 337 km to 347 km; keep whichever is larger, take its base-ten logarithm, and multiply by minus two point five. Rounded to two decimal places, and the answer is -6.09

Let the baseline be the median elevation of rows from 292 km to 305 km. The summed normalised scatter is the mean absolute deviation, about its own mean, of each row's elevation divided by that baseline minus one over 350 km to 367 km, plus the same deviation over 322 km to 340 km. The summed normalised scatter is 0.035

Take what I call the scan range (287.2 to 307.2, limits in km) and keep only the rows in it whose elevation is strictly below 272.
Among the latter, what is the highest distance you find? 306.0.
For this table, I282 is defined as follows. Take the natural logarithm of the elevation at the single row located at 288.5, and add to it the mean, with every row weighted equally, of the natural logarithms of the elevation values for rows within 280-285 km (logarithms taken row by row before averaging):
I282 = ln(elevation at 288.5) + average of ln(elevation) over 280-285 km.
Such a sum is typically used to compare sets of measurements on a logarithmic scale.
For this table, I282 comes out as 11.3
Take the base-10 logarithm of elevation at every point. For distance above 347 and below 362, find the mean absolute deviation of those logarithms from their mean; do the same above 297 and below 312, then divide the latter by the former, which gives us 11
